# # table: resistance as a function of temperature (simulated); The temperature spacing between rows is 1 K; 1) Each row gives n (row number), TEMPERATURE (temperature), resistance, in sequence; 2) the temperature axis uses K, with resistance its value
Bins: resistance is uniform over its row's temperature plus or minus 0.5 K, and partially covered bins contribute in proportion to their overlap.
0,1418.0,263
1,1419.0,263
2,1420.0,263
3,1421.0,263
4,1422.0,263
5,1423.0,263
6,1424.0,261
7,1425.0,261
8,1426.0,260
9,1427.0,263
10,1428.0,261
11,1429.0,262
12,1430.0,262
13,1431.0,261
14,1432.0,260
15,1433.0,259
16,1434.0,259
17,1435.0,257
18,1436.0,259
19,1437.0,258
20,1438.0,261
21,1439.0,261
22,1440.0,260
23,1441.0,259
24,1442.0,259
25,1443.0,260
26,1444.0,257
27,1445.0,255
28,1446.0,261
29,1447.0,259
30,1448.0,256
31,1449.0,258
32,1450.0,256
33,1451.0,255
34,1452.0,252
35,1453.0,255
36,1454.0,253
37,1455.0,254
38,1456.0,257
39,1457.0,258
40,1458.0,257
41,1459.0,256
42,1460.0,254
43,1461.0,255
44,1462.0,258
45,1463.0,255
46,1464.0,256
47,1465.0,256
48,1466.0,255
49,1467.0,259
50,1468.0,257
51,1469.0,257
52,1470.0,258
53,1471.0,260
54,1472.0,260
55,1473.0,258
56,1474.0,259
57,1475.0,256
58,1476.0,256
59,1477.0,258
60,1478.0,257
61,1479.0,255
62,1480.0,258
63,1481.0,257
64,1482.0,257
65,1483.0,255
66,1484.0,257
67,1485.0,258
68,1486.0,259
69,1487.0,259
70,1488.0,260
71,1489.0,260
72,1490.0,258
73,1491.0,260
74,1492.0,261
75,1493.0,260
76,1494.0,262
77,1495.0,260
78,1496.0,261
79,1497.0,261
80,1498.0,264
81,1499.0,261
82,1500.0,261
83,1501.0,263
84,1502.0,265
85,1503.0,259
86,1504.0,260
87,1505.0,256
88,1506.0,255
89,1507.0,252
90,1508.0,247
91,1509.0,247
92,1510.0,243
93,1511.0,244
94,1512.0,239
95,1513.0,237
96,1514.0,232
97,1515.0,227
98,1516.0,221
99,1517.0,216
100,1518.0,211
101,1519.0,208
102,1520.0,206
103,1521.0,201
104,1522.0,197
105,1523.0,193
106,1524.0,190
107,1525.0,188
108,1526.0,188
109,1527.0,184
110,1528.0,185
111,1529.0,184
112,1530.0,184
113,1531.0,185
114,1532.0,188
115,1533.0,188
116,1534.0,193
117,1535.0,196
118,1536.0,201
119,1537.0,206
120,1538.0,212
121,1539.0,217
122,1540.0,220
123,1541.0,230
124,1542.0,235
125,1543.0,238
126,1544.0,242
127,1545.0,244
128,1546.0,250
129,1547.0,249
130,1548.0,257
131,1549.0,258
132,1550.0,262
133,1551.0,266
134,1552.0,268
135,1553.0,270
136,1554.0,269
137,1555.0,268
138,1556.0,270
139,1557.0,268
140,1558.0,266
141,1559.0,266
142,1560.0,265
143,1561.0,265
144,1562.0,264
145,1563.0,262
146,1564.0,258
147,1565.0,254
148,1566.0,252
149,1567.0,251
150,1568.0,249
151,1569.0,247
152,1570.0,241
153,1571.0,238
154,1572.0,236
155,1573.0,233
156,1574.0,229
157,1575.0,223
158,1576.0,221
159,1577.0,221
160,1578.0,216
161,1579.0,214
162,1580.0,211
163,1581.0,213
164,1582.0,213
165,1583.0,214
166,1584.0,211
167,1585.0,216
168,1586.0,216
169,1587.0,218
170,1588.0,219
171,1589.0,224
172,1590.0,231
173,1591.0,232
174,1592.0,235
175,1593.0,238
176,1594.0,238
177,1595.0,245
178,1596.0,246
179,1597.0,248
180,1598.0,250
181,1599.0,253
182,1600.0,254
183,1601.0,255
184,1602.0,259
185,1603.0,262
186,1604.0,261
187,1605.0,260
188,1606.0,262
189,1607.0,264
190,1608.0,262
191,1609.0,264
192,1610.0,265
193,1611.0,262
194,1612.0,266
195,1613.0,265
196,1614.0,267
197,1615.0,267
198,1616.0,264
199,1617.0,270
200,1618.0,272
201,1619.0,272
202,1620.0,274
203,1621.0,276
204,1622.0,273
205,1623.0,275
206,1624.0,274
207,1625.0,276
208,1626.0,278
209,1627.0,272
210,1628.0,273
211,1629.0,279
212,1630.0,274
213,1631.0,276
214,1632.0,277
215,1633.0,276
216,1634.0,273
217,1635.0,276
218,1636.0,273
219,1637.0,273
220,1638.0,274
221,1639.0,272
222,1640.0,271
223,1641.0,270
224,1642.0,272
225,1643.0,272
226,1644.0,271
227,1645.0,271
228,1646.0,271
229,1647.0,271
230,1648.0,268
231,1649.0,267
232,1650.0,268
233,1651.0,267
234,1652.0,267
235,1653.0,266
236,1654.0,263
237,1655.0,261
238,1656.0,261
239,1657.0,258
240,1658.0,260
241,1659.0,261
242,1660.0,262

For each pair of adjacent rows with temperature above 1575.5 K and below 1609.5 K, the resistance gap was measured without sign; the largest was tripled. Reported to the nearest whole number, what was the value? 21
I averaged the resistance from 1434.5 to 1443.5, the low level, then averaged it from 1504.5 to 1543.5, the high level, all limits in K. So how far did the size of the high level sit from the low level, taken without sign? 45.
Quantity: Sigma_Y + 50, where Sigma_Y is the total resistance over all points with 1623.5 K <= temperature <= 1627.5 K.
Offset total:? 1150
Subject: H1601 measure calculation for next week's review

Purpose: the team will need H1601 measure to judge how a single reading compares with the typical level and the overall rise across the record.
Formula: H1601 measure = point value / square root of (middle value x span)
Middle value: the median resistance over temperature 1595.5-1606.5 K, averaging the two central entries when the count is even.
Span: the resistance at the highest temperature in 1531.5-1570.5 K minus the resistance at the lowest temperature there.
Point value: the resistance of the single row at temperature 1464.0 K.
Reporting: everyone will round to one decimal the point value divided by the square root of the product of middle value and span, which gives 2.2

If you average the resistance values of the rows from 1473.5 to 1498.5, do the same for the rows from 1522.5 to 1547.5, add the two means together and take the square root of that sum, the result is 21.6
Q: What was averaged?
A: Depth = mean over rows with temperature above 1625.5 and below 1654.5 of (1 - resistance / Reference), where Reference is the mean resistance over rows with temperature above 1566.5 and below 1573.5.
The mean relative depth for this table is -0.12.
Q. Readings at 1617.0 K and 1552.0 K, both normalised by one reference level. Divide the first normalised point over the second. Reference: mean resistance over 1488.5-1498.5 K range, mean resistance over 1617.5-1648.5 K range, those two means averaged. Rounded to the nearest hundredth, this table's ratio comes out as 1.01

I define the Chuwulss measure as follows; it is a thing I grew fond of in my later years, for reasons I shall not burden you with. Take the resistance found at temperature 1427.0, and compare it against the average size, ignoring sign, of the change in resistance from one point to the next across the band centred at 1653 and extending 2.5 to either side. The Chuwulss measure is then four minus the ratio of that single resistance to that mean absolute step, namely -171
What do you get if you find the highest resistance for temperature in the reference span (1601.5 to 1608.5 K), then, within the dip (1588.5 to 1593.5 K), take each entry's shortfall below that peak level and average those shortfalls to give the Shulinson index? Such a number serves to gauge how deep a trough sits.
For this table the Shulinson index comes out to 32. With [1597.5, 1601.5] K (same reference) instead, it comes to 11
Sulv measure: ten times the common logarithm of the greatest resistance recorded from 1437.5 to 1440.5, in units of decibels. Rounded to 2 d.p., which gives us 24.17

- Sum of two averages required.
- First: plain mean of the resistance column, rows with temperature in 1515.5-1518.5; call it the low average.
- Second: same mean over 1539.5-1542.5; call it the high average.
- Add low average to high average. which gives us 444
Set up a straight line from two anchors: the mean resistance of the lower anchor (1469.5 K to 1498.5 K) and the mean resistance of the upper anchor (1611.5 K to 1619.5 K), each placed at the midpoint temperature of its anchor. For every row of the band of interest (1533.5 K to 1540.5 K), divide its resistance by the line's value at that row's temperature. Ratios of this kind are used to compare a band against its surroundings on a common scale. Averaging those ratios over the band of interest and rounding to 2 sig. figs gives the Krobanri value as 0.79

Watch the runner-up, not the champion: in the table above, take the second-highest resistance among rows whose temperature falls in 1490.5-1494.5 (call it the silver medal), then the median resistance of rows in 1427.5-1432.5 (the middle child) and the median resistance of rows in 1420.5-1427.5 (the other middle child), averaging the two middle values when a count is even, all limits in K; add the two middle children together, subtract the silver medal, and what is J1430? 263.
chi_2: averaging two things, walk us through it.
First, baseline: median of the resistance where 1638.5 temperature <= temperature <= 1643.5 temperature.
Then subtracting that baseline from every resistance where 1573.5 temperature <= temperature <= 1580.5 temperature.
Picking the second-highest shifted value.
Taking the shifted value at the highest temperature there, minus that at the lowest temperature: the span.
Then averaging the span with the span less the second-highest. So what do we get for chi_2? 6.5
